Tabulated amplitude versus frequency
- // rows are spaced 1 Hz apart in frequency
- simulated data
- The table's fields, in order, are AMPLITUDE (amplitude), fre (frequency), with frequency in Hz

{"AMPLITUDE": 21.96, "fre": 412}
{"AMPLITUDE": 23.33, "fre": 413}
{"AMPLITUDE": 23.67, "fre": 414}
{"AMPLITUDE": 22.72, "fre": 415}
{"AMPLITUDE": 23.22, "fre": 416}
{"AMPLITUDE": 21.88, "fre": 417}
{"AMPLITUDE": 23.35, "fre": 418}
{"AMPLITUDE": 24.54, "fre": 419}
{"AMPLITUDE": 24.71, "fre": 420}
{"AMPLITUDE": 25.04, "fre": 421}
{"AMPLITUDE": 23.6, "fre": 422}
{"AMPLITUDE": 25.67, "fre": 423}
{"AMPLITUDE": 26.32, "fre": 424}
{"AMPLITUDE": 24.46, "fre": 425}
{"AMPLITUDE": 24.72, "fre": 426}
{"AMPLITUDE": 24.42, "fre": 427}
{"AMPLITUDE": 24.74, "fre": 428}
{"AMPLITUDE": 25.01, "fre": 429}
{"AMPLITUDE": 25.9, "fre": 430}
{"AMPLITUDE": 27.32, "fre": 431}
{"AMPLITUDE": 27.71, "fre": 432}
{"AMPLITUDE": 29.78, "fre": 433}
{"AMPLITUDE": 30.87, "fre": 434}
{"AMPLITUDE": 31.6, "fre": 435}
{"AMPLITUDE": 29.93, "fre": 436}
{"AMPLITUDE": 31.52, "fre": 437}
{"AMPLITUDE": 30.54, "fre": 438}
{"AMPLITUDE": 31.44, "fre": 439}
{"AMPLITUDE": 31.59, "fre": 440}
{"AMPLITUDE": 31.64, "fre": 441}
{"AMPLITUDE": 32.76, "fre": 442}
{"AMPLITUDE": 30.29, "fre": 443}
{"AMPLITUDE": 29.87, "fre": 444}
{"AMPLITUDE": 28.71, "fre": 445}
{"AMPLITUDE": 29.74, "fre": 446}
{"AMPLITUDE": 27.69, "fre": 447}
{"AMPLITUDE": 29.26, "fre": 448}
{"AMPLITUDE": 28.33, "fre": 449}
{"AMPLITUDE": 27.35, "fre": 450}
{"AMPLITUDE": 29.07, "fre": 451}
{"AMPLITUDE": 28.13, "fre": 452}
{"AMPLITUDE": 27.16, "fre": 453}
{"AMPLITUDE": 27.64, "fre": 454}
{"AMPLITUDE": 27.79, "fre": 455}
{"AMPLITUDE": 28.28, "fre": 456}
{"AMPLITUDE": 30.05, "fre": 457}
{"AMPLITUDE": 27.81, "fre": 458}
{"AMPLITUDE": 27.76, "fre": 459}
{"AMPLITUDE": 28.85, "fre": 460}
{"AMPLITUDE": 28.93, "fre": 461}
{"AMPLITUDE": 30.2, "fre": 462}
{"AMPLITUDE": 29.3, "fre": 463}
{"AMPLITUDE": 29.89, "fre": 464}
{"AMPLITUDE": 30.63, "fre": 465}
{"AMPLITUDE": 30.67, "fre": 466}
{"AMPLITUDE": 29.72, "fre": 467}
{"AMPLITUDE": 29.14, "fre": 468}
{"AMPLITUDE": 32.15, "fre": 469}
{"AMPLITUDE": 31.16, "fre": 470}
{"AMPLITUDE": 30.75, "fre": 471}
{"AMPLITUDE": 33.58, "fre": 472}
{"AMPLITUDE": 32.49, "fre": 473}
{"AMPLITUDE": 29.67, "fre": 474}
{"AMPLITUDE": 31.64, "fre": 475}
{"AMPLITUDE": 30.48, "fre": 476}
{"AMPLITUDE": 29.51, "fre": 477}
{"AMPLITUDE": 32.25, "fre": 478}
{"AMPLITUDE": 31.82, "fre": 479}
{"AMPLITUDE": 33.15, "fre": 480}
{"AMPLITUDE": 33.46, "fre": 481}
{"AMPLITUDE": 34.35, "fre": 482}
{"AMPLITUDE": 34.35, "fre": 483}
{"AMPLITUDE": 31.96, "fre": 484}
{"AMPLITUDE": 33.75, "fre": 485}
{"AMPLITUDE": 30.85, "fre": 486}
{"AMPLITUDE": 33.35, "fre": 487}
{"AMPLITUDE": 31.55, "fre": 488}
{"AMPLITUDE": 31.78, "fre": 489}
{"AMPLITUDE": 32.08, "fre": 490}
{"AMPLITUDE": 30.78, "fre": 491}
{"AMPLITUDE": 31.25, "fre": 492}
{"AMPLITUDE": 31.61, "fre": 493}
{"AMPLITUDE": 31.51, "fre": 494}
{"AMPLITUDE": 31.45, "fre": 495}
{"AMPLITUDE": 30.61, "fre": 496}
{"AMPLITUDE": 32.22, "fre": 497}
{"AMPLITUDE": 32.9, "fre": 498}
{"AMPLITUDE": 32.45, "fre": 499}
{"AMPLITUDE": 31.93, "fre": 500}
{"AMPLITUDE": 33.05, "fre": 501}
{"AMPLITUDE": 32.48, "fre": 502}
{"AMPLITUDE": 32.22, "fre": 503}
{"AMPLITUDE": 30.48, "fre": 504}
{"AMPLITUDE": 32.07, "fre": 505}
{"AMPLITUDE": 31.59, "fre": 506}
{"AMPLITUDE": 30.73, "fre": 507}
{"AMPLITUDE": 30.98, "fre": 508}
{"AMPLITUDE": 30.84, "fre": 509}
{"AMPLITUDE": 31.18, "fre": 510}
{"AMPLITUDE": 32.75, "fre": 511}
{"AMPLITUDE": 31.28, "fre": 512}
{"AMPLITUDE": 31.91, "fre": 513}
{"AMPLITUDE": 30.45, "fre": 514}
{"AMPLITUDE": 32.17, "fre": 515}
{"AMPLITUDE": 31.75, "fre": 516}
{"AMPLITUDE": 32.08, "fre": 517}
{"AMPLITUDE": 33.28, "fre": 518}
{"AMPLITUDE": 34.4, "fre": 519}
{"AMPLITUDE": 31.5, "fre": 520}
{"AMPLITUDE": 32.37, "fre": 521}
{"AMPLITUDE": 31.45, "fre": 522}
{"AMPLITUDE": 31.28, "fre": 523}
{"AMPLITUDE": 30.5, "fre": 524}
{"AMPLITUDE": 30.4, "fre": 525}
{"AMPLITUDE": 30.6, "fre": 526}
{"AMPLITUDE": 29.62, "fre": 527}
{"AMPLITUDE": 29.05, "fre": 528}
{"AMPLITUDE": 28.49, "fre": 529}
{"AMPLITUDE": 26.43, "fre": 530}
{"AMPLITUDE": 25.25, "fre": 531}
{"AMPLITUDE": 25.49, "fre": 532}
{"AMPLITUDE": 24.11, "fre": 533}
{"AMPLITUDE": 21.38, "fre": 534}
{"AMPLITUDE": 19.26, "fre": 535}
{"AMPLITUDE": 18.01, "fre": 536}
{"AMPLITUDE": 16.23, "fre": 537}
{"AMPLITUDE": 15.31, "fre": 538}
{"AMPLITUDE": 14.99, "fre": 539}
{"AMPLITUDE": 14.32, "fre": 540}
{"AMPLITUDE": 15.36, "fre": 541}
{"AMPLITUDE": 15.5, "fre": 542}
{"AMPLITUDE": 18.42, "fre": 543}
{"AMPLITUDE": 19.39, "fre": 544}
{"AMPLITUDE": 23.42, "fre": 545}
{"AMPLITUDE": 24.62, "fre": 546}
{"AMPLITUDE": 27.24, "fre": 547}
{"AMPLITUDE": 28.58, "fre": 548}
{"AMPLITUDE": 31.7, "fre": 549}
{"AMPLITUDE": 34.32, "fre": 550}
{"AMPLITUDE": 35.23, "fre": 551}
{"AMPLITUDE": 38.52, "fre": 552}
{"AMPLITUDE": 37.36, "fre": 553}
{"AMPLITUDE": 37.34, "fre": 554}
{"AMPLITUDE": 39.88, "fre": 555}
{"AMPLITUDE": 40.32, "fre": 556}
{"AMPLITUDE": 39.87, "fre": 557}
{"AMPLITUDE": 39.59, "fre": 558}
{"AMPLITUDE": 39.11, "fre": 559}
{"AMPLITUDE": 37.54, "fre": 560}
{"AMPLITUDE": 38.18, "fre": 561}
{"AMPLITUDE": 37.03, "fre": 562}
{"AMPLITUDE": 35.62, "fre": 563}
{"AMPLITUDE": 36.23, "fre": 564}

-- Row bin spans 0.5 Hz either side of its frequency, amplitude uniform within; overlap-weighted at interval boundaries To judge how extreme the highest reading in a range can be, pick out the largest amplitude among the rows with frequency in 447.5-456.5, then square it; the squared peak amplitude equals 856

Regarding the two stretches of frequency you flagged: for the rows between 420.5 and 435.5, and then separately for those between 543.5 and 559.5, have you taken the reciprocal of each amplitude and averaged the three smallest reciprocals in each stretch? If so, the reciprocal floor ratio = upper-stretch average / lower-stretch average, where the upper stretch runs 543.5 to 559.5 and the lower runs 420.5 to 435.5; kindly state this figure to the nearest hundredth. 0.77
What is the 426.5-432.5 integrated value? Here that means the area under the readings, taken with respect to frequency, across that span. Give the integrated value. 155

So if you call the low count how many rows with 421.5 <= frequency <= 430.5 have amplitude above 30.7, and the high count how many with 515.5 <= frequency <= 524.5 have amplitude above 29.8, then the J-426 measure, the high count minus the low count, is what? 9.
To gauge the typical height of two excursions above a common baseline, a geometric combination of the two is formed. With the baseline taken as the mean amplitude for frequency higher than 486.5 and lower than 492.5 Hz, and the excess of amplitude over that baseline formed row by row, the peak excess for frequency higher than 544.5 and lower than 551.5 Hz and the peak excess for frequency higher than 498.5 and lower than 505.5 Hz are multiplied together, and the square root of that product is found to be 2.07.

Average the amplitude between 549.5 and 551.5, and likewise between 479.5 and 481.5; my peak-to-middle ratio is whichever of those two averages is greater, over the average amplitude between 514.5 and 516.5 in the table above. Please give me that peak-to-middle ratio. 1.09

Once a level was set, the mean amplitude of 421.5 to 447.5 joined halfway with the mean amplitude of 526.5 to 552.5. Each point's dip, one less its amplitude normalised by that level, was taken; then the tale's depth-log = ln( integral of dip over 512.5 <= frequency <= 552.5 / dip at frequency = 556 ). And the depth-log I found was 0.3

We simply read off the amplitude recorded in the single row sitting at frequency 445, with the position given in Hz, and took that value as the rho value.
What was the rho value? 28.71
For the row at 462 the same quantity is 30.2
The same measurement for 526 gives 30.6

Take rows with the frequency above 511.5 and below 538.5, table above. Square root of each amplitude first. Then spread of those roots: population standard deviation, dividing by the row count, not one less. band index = 0.54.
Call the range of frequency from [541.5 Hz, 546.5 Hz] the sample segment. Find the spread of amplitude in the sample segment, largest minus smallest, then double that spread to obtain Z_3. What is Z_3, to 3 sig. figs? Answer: 18.2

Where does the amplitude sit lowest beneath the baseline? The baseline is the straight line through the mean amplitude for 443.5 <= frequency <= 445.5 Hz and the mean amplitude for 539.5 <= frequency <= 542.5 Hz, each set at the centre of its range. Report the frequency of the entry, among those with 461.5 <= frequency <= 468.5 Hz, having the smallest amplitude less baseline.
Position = 463 Hz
